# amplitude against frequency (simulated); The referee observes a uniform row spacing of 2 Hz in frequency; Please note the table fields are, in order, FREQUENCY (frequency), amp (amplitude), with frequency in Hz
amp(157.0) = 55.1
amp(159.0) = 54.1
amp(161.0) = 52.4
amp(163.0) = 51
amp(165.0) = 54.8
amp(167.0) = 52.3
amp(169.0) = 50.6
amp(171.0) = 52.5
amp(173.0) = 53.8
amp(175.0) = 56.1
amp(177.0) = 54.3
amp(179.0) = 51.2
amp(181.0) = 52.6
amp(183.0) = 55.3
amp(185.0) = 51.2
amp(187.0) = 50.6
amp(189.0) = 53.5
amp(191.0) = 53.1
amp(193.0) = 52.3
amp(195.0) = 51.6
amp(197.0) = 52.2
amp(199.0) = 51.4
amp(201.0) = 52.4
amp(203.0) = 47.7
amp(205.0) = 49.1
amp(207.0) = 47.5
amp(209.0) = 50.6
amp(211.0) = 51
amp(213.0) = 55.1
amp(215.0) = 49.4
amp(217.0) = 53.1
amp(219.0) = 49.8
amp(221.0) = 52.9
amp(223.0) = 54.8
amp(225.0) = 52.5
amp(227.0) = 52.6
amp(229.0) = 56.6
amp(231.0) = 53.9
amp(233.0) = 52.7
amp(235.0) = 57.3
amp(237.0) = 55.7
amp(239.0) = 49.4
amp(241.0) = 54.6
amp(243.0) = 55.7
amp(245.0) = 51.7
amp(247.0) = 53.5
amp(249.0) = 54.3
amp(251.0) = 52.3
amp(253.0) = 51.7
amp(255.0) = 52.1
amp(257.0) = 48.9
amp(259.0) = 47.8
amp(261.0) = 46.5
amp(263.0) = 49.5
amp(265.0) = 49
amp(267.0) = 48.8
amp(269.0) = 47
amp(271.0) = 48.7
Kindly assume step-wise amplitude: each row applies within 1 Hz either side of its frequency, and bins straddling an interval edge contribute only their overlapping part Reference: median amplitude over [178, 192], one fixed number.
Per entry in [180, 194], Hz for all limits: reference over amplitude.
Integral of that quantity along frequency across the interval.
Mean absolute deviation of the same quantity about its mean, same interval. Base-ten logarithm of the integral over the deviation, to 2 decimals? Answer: 2.82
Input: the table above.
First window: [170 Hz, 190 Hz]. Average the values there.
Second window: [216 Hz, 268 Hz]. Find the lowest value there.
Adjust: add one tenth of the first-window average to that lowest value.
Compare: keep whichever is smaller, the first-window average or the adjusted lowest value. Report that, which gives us 51.8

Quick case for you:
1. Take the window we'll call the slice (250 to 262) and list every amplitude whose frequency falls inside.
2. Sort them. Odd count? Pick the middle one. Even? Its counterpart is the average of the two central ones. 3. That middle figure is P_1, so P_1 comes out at 50.3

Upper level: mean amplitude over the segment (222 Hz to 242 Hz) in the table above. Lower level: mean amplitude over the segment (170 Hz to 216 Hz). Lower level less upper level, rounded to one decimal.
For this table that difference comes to -2.1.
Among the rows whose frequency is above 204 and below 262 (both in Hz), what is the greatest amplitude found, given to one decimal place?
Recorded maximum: 57.3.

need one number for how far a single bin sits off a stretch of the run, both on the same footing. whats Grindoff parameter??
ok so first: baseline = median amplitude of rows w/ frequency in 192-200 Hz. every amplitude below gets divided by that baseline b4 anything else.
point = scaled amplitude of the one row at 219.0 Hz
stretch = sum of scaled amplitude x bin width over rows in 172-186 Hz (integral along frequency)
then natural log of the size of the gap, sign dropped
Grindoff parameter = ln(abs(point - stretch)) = 2.60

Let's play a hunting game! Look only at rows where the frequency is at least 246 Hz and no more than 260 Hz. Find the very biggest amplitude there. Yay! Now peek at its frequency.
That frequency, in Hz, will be 249.0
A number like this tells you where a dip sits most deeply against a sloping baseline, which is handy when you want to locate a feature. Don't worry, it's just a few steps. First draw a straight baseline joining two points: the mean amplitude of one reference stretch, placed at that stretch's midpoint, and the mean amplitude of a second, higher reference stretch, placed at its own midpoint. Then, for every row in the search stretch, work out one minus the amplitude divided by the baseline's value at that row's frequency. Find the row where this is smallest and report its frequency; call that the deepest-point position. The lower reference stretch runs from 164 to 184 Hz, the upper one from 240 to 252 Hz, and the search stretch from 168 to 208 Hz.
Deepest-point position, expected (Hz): 175.0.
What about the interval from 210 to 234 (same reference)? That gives 229.0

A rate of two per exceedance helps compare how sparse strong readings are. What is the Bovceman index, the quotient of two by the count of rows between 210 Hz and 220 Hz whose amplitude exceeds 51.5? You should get 1.00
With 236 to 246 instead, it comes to 0.50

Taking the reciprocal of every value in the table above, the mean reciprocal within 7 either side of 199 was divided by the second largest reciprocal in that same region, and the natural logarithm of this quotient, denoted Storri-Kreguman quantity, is -0.036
